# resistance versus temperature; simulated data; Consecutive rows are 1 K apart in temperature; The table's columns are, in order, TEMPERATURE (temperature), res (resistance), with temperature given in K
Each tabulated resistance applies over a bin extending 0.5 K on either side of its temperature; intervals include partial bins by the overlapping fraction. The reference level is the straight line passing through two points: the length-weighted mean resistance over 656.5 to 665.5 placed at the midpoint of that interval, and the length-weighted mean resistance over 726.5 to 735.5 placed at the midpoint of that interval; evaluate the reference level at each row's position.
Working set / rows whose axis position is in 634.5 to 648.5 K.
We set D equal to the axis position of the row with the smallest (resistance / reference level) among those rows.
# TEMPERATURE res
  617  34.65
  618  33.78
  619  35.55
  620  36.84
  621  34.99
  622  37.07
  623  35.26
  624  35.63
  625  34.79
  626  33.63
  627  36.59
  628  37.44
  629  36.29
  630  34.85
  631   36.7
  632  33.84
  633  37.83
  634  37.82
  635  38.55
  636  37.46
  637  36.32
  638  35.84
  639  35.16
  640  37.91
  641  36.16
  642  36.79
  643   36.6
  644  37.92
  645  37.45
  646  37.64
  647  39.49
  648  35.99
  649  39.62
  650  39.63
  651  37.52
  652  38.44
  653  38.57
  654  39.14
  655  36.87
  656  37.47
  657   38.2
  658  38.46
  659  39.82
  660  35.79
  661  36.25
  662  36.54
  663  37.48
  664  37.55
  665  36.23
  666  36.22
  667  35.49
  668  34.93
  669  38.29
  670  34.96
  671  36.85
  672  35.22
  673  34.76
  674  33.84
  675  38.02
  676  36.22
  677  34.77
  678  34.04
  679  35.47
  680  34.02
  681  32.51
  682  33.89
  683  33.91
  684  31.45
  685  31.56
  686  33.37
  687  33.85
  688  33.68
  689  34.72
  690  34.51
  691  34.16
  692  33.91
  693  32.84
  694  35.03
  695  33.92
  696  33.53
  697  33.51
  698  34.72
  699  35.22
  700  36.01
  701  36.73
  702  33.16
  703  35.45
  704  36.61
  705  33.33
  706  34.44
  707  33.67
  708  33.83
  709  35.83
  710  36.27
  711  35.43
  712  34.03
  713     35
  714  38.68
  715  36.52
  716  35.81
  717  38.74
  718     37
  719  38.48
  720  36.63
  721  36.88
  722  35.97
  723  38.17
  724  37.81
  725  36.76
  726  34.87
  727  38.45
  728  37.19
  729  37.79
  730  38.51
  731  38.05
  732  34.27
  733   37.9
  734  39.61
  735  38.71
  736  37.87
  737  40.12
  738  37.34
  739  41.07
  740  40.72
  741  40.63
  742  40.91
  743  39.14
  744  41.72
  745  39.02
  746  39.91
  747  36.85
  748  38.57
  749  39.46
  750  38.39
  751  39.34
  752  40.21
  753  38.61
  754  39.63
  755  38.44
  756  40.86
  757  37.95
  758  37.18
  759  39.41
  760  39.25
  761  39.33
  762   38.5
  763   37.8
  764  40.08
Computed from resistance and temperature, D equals 639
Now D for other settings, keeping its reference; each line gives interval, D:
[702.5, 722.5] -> 705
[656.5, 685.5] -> 684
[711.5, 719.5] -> 712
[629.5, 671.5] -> 632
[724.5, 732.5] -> 732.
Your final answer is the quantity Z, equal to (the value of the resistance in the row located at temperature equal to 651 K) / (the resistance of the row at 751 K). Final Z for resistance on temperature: 0.954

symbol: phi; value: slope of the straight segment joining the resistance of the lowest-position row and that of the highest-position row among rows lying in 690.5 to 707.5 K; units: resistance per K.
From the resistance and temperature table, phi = 0.0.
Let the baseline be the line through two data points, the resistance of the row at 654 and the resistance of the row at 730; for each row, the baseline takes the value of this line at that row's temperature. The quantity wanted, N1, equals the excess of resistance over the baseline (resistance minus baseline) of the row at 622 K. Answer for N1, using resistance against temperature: -2.3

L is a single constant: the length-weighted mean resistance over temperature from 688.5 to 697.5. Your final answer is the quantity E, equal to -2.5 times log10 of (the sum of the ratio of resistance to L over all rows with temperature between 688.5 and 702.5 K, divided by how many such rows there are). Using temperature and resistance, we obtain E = -0.013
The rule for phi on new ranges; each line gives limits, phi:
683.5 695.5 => 0.2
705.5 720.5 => 0.2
